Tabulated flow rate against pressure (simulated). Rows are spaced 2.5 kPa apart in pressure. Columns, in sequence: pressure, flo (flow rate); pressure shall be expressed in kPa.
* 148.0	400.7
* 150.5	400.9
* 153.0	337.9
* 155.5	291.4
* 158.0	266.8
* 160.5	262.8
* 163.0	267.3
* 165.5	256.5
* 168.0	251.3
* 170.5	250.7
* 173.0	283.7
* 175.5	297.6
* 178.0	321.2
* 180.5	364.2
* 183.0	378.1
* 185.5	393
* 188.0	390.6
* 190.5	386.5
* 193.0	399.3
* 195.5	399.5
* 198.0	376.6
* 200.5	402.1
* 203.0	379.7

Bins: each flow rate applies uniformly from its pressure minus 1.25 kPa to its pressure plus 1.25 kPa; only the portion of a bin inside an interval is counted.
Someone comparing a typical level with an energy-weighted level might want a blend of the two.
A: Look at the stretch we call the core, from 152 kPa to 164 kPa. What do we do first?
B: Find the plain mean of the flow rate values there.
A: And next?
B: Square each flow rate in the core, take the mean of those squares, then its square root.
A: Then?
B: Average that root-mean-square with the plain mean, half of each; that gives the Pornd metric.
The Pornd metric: 286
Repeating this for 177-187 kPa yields 365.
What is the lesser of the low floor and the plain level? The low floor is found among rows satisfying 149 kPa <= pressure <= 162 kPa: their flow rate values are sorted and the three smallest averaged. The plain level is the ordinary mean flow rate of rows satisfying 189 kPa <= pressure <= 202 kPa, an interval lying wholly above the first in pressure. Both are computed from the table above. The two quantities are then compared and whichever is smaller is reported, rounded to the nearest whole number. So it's 274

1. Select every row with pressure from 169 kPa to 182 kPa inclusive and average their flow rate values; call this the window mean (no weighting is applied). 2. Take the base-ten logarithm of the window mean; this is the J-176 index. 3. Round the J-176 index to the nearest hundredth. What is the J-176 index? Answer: 2.48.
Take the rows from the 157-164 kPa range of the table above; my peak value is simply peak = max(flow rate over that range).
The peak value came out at 267.3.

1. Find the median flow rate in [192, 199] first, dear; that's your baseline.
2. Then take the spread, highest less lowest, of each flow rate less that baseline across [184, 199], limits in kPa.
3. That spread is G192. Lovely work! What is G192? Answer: 23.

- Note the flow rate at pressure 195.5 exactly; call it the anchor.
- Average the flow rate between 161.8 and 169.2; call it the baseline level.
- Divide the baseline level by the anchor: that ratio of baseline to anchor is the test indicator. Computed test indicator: 0.65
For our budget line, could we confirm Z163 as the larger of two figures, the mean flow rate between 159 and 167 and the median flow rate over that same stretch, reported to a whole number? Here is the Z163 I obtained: 263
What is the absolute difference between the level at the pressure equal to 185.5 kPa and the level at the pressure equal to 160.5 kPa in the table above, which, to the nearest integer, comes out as 130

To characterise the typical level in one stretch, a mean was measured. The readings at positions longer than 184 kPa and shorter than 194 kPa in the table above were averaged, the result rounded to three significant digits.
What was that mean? 392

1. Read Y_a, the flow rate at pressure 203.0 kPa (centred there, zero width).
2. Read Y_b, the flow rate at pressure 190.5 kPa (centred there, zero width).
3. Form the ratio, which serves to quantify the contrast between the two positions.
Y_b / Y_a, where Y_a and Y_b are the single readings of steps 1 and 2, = 1.02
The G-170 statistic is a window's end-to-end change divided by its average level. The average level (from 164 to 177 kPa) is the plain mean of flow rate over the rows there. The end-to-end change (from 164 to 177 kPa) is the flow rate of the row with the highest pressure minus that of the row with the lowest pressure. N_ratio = 0.15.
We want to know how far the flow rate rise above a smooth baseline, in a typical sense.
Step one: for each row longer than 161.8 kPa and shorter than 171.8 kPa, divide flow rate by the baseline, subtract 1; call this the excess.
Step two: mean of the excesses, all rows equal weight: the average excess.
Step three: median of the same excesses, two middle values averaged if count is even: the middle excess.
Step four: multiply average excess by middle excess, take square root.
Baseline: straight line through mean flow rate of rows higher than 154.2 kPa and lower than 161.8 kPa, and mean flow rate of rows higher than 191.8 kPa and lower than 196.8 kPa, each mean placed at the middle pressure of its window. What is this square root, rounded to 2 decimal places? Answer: 0.16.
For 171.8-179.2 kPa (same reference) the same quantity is 0.11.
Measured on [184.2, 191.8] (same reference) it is 0.03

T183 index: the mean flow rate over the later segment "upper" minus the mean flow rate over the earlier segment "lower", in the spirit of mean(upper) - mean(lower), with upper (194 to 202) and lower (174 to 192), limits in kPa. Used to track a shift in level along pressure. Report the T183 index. 31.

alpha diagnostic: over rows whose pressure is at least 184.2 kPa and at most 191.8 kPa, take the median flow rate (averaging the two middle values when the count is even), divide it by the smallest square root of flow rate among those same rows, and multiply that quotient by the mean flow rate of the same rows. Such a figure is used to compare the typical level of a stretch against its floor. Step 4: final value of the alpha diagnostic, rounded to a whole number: 7749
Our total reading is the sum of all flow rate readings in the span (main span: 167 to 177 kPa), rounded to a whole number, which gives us 1083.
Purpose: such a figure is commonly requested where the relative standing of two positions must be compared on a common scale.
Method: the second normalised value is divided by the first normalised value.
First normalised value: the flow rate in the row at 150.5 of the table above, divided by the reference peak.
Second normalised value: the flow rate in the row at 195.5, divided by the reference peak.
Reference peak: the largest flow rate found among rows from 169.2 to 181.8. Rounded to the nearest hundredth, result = 1.00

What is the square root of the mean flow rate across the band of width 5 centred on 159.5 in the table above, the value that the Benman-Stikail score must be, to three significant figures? 16.3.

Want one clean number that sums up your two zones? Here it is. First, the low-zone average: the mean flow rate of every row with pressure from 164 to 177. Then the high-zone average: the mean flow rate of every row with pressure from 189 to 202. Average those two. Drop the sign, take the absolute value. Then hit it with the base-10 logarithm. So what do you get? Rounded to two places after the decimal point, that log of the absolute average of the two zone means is 2.52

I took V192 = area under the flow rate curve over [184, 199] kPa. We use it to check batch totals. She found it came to 5864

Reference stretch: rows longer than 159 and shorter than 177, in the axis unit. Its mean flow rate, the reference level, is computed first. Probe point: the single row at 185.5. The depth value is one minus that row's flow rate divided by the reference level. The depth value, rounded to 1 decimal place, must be -0.5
